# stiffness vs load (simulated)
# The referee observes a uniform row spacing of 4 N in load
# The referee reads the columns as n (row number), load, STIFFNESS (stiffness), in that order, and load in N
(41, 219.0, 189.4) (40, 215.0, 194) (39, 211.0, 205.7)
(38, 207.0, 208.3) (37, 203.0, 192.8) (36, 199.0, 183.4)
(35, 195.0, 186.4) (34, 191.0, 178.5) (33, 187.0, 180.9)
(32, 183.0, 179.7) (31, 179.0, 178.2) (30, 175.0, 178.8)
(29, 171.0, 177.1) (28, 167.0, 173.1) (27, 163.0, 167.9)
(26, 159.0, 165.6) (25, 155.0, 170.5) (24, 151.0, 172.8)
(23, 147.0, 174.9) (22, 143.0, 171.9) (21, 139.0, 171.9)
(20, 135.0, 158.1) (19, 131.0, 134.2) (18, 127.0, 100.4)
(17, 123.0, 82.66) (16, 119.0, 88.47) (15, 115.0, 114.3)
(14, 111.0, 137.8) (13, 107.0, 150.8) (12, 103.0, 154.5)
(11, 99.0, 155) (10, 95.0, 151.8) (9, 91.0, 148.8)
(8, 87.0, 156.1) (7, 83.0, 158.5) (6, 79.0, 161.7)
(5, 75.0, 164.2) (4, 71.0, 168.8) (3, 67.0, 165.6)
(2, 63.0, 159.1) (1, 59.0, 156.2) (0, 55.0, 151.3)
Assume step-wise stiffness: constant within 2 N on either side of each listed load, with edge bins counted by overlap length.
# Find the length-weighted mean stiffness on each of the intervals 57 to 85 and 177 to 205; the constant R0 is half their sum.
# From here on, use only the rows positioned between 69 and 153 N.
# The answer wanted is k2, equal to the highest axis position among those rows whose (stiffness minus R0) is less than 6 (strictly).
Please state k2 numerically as 151.0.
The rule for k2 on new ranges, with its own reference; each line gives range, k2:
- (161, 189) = 179.0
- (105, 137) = 135.0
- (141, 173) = 171.0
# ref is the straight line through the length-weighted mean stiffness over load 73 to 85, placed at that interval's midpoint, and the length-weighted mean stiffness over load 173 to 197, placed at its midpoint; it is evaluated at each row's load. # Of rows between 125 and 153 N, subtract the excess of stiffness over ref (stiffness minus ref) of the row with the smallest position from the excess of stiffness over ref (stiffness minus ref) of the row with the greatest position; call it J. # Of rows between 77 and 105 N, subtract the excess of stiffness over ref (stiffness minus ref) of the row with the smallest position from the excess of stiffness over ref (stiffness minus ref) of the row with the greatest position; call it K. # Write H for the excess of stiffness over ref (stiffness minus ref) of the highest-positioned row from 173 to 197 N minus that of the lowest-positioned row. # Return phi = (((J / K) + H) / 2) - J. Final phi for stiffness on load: -69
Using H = 4.0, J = 68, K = -11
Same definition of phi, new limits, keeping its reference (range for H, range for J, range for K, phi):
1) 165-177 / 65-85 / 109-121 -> 12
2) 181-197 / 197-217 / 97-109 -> -6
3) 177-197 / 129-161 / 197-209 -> -23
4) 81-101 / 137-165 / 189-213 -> 5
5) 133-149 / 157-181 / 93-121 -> -2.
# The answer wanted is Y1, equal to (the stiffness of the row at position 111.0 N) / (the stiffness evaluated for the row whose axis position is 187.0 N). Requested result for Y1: 0.8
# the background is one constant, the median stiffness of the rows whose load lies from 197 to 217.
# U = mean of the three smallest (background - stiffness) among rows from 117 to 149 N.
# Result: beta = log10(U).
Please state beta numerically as 1.32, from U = 21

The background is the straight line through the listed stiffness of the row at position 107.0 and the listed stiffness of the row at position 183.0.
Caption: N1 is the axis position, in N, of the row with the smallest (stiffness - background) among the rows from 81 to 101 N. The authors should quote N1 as 91.0 N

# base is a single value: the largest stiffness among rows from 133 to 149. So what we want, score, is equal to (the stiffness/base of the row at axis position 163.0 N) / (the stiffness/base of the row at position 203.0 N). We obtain 0.87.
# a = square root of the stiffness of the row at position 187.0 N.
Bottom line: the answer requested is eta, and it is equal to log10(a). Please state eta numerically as 1.13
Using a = 13.4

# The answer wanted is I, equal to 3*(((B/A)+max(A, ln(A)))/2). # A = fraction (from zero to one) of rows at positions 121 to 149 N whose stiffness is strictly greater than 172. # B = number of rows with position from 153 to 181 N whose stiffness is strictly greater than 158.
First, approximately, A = 0.1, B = 7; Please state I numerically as 74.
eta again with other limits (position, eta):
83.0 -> 1.10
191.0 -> 1.13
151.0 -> 1.12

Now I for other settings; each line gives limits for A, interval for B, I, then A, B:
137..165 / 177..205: 37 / 0.3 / 7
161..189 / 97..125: 1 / 0.9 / 0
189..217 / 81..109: 3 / 1.0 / 1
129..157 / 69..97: 21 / 0.3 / 4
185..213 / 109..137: 3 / 1.0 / 1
